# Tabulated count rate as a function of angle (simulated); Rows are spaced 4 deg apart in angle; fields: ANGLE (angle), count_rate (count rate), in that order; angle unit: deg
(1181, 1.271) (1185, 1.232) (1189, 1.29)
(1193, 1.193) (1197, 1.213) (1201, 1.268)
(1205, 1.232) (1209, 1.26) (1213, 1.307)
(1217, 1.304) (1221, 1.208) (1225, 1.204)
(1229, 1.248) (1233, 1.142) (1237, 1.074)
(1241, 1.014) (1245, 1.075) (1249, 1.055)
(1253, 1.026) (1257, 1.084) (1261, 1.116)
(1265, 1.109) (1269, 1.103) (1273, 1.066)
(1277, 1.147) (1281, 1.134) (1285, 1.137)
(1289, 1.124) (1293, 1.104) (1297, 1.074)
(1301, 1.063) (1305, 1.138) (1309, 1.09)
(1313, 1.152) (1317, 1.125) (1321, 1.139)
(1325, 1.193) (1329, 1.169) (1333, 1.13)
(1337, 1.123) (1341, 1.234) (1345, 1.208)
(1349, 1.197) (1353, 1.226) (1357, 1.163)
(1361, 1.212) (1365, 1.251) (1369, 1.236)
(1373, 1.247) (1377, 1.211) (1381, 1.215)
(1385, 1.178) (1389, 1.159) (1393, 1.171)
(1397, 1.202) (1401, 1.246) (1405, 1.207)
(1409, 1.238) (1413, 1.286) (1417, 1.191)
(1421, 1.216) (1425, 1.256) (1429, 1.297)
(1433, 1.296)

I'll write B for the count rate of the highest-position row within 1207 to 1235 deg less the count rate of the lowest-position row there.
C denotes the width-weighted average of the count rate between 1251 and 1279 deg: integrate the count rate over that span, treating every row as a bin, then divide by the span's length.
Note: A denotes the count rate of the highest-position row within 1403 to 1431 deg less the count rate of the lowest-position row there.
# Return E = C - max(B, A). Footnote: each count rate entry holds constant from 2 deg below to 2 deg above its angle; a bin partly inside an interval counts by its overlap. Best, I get 1.00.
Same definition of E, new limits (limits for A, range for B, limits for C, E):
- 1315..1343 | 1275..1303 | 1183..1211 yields 1.13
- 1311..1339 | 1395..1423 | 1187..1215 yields 1.24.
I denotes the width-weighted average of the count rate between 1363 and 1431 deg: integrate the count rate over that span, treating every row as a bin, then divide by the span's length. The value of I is 1.22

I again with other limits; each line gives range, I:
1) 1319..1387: 1.20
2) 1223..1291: 1.11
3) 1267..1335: 1.12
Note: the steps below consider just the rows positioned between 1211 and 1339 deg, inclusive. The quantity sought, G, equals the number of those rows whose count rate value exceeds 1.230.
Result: 3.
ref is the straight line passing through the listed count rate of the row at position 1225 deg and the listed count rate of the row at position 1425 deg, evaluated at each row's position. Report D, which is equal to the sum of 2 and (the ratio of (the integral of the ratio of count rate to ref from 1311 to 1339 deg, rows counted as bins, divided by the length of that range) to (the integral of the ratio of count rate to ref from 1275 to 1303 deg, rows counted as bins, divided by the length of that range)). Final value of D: 3.02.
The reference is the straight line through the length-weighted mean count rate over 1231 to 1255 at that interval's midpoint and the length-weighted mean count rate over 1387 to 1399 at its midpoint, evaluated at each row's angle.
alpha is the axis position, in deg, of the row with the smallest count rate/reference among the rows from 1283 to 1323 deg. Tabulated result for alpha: 1301 deg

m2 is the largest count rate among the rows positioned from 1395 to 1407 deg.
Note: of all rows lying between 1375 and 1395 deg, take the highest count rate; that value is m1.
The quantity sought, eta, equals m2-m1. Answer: 0.03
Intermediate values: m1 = 1.215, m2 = 1.246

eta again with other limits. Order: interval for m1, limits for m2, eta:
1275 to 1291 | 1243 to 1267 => -0.03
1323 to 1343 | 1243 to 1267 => -0.12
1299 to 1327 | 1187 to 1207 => 0.10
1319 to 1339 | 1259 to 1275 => -0.08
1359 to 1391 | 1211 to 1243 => 0.06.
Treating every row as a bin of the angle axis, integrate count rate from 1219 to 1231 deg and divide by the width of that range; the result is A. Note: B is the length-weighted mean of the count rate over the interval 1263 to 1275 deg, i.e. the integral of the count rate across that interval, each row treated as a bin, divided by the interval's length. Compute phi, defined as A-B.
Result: 0.13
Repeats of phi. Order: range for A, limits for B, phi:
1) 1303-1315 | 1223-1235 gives -0.07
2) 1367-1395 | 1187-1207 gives -0.04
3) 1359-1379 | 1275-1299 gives 0.11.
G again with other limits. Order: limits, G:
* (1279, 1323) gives 0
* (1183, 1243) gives 8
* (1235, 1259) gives 0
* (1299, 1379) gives 4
